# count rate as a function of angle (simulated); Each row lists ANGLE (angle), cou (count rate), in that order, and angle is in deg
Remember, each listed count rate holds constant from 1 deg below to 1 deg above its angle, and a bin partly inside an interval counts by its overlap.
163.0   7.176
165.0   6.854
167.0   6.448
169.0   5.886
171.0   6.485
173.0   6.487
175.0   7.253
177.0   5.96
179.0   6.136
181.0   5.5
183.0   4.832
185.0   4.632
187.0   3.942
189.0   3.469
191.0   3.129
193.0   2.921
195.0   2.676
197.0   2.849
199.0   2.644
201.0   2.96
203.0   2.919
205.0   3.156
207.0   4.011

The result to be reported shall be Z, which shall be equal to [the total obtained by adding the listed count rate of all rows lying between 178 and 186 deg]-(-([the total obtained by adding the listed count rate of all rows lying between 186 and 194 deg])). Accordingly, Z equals 34.6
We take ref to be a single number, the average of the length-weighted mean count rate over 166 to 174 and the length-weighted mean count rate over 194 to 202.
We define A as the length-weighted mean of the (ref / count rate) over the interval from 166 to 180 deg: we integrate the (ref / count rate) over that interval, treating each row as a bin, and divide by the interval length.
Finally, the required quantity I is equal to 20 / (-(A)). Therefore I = -28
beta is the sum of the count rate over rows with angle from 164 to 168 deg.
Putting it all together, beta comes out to 13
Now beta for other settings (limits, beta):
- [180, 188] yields 19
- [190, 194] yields 6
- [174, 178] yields 13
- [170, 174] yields 13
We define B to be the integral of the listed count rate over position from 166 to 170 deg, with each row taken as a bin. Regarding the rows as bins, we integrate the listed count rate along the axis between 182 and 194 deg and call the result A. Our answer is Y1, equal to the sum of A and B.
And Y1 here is 71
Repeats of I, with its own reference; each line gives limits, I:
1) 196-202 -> -12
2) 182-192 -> -17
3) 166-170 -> -27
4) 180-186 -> -22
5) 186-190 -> -16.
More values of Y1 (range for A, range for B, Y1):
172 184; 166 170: 97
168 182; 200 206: 105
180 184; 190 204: 61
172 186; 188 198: 112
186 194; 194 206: 61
